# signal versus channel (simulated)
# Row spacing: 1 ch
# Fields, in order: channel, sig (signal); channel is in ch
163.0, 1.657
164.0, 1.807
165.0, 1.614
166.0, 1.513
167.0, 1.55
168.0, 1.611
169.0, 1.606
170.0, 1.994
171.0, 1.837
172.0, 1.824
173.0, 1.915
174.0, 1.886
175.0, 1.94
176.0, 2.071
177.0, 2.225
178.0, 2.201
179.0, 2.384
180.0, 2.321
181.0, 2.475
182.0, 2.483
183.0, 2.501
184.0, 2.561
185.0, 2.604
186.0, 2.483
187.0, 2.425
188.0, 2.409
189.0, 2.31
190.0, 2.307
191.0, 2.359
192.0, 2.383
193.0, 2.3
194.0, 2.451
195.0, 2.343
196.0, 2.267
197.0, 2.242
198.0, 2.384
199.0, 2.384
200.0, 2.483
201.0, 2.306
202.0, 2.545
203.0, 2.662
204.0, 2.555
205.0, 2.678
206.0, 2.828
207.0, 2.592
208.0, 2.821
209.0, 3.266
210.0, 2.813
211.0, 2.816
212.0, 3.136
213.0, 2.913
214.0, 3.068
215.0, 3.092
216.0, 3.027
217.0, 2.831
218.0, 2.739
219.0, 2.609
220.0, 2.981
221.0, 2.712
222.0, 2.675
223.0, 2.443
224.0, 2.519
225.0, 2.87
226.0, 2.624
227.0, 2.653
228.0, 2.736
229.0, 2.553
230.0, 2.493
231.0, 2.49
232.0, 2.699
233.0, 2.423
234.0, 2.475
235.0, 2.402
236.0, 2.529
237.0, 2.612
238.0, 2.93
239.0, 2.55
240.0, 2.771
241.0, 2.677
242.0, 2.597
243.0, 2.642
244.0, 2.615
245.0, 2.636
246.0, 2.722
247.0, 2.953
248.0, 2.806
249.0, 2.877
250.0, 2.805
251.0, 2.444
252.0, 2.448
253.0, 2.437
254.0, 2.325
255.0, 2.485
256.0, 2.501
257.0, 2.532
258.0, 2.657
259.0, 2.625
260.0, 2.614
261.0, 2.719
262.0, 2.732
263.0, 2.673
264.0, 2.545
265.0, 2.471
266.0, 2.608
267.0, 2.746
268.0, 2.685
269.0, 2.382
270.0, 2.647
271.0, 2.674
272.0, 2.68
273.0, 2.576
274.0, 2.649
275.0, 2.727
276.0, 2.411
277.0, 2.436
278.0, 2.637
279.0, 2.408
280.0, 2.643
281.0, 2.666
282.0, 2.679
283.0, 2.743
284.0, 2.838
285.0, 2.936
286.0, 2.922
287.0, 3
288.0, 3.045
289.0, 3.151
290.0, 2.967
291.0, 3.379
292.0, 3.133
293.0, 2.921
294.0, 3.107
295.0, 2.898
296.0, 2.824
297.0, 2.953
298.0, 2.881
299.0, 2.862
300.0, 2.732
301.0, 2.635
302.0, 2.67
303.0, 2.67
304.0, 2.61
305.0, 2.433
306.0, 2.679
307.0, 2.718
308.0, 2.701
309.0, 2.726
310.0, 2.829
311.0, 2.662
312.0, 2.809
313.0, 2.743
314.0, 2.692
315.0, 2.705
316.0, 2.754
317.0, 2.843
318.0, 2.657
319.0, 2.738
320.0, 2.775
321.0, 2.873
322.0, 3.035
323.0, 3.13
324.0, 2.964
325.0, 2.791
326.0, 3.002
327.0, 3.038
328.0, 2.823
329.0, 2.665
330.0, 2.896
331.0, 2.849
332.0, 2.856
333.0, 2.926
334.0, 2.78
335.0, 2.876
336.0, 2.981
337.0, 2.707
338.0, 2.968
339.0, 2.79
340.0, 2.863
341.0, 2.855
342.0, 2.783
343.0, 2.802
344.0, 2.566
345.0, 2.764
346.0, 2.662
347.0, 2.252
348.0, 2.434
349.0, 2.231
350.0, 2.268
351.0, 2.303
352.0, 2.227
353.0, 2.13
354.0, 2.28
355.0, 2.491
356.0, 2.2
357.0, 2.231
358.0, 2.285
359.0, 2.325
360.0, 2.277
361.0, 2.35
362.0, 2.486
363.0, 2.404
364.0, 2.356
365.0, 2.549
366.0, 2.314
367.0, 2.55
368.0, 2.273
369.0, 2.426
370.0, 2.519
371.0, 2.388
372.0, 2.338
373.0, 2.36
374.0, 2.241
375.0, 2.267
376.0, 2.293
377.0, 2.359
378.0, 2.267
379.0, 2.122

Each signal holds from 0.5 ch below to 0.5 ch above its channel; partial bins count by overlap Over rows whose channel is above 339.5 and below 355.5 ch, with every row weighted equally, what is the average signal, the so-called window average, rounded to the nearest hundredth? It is 2.49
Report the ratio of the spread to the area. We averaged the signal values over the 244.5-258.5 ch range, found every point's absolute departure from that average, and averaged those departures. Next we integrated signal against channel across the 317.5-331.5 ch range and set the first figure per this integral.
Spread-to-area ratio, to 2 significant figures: 0.0041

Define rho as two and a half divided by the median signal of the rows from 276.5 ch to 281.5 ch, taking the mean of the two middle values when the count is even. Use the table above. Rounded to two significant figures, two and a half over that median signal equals 0.95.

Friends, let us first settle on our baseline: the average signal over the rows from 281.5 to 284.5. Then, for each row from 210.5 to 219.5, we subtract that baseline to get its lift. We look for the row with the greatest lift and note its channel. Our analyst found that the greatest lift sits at 212.0 ch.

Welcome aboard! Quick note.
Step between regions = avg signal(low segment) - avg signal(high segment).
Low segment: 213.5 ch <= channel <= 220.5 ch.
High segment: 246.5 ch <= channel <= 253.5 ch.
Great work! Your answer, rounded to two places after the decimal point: 0.23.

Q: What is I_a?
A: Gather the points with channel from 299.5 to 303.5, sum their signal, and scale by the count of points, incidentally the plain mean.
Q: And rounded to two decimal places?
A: 2.68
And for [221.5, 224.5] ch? 2.55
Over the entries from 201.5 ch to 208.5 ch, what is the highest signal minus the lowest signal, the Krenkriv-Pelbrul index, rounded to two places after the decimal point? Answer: 0.28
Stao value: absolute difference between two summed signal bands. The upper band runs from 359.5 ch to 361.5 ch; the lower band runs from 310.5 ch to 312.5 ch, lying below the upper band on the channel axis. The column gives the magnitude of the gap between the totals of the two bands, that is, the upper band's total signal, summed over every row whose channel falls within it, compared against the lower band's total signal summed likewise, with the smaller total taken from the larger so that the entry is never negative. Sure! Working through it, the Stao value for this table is 0.84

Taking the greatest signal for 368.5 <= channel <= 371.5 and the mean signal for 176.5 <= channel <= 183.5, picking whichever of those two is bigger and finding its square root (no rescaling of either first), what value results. 1.59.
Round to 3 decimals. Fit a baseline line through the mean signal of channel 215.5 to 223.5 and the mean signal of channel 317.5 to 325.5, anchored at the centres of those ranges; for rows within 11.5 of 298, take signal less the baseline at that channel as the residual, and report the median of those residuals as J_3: 0.018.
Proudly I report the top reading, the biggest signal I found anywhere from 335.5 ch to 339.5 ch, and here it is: 2.981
